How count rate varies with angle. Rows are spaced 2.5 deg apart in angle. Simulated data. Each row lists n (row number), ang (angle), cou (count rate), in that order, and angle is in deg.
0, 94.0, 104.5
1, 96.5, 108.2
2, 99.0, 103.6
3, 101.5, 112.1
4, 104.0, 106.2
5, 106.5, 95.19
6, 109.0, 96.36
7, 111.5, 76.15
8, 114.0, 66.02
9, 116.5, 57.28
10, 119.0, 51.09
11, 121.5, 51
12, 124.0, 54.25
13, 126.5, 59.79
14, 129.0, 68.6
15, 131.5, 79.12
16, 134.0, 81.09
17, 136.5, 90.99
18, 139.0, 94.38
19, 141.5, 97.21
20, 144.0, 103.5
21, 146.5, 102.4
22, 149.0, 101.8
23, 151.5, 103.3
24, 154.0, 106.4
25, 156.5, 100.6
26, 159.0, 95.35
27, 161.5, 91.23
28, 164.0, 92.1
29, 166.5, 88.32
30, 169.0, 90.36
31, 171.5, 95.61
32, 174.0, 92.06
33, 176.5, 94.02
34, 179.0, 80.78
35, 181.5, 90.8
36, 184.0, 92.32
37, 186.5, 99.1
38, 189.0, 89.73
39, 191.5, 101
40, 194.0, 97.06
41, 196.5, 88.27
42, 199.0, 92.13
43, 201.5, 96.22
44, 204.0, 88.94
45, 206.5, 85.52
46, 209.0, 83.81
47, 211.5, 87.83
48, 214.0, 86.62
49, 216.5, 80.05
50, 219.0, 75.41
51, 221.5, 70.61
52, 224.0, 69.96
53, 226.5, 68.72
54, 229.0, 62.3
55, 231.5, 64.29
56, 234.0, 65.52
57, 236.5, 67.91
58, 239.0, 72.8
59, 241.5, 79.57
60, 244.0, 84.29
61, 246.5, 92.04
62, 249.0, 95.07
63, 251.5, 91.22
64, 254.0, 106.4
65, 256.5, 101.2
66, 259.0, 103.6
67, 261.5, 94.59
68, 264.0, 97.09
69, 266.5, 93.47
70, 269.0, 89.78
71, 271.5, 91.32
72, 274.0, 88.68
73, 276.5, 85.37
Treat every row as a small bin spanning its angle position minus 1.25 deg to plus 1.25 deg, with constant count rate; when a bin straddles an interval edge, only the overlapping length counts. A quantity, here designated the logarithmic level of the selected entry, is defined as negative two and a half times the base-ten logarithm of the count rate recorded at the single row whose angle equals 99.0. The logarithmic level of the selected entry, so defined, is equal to -5.04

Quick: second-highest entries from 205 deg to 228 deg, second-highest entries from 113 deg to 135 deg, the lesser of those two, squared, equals 6260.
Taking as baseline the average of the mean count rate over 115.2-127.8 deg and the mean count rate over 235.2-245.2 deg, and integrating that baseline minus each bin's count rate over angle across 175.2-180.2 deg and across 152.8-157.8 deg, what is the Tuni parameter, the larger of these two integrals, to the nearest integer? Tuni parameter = -110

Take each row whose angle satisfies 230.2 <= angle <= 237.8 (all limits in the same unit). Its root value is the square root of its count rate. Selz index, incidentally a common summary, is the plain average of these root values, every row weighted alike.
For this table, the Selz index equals 8.1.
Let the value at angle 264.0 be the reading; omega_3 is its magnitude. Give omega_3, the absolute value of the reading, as 97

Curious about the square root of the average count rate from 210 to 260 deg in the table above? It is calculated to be 9.0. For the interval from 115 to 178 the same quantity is 9.3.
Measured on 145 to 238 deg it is 9.4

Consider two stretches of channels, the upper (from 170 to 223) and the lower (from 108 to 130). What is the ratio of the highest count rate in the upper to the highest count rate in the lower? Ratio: 1.05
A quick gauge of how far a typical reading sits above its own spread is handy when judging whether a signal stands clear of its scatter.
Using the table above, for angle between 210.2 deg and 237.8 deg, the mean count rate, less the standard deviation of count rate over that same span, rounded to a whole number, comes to 64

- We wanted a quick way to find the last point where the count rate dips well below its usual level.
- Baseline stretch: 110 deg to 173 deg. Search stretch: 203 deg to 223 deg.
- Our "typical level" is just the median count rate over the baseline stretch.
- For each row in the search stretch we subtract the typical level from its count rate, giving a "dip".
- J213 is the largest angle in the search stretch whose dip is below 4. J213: 221.5 deg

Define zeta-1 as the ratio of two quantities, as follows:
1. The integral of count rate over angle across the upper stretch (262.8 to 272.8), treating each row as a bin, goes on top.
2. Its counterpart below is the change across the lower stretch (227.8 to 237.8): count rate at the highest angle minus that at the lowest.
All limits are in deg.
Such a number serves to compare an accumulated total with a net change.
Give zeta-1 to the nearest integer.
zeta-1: 166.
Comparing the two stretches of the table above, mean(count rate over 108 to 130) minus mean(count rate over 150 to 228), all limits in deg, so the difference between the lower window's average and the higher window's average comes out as -25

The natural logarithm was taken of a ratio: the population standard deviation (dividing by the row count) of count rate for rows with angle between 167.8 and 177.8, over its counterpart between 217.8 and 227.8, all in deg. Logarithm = -0.25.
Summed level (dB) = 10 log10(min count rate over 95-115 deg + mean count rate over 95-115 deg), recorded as 22.1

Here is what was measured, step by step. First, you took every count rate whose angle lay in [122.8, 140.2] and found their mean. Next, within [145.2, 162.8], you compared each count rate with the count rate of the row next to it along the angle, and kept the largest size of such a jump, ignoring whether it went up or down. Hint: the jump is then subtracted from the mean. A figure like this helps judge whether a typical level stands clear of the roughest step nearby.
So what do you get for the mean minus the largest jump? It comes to 70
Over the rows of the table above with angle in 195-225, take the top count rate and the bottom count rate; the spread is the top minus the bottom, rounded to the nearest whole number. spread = 26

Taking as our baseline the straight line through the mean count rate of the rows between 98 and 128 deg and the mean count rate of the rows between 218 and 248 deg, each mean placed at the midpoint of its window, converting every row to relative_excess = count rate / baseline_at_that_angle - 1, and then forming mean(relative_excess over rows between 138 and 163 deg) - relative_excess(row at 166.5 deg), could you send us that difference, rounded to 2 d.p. 0.14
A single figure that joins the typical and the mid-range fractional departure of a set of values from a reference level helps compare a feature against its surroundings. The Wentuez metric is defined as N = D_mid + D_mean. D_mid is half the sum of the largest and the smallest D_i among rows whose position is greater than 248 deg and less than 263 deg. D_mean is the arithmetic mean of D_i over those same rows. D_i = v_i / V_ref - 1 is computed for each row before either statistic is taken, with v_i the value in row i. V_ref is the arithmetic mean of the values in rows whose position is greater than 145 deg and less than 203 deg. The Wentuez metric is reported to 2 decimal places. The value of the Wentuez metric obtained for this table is 0.08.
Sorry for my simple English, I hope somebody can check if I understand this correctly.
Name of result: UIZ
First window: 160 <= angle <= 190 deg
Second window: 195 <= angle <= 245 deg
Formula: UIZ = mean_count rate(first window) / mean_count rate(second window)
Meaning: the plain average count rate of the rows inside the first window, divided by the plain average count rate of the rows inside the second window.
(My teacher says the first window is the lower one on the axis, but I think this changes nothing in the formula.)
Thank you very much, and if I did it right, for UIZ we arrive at 1.16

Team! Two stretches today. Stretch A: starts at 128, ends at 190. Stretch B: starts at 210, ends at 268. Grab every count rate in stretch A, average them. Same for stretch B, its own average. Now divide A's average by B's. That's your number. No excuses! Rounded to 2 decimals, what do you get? 1.12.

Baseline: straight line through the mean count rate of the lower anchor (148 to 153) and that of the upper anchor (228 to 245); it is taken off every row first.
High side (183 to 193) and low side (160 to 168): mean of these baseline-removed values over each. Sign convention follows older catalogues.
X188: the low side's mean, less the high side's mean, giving -14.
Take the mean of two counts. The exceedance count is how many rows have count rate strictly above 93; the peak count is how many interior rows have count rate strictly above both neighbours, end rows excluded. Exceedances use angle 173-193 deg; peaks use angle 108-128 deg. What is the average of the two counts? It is 1.5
